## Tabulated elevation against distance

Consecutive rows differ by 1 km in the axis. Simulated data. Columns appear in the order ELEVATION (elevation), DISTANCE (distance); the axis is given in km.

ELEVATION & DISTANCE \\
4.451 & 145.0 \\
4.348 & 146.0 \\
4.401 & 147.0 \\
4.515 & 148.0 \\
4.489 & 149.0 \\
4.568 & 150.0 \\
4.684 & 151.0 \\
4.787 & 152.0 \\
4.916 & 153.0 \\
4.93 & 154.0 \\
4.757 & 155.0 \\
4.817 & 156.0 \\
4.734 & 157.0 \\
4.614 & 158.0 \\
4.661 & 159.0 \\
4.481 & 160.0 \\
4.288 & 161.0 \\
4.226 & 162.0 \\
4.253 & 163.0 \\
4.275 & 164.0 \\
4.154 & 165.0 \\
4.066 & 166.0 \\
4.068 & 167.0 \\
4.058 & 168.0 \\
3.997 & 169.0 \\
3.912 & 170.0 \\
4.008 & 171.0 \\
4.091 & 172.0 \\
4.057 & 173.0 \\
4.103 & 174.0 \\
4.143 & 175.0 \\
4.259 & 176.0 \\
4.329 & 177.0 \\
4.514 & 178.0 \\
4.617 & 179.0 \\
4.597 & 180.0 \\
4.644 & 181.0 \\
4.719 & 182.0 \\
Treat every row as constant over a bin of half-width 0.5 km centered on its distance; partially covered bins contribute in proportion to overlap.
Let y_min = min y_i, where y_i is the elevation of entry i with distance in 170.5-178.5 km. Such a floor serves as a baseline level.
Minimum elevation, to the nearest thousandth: 4.008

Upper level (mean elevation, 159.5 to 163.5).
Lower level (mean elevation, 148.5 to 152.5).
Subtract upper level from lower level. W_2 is 0.3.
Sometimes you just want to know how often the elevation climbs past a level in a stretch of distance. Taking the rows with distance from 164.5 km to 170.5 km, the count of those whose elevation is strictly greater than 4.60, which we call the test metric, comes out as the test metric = 0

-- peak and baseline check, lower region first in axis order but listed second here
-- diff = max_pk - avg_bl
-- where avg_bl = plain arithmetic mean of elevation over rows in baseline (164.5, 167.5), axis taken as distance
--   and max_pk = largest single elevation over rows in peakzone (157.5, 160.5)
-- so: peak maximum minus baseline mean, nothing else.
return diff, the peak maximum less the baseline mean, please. 0.6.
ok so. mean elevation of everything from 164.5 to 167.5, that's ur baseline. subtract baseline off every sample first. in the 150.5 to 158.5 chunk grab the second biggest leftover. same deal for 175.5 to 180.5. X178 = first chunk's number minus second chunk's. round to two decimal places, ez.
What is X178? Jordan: 0.32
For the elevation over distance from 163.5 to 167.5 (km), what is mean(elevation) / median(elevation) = 1.01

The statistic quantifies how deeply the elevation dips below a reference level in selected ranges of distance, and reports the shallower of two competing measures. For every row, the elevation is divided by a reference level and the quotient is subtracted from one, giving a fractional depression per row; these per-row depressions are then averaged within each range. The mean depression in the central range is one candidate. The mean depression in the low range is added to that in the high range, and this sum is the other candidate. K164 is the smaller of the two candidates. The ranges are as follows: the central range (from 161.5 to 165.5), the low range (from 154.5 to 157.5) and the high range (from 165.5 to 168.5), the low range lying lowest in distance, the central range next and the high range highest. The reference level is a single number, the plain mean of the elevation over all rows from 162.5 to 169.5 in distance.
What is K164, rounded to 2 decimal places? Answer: -0.14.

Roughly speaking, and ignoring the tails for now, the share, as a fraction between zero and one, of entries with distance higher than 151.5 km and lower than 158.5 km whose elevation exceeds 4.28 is 1.0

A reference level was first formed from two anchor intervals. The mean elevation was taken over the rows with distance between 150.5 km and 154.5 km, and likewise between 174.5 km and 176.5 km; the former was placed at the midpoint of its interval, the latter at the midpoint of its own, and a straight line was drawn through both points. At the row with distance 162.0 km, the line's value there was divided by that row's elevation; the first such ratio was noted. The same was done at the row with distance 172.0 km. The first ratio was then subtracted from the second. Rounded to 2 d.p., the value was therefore -0.03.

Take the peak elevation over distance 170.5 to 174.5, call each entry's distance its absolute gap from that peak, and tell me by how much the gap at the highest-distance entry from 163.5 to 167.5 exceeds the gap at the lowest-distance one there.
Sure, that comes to -0.1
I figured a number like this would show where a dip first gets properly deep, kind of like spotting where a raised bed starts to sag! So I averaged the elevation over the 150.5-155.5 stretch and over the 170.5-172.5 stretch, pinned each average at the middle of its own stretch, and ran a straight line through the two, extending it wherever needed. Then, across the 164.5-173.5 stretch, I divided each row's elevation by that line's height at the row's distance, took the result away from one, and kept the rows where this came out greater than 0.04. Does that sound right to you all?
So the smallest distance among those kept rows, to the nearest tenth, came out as 166.0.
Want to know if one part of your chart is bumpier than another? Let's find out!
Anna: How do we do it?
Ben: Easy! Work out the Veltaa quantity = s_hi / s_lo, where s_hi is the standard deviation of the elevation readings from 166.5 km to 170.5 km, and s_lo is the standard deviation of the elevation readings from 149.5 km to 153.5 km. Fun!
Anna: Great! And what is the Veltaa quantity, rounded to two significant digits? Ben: 0.48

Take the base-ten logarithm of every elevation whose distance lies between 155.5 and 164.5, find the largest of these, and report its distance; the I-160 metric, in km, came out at 156.0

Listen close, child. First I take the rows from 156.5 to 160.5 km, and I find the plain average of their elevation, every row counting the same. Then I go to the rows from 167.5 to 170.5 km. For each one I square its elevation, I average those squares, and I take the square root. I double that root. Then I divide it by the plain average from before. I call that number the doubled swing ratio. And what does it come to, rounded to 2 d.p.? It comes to 1.73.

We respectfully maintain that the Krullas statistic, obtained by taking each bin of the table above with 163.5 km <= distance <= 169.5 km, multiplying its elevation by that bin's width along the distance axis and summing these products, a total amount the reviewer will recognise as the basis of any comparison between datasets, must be 25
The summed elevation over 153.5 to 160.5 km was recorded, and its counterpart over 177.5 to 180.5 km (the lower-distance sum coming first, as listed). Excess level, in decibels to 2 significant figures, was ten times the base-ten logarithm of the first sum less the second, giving 13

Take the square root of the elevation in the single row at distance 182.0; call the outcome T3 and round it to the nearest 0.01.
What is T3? 2.17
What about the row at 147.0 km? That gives 2.10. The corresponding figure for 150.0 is 2.14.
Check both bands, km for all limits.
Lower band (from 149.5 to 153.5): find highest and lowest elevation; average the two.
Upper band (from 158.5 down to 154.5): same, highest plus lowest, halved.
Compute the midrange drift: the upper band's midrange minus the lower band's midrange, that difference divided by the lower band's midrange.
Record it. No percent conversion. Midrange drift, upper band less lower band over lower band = -0.006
